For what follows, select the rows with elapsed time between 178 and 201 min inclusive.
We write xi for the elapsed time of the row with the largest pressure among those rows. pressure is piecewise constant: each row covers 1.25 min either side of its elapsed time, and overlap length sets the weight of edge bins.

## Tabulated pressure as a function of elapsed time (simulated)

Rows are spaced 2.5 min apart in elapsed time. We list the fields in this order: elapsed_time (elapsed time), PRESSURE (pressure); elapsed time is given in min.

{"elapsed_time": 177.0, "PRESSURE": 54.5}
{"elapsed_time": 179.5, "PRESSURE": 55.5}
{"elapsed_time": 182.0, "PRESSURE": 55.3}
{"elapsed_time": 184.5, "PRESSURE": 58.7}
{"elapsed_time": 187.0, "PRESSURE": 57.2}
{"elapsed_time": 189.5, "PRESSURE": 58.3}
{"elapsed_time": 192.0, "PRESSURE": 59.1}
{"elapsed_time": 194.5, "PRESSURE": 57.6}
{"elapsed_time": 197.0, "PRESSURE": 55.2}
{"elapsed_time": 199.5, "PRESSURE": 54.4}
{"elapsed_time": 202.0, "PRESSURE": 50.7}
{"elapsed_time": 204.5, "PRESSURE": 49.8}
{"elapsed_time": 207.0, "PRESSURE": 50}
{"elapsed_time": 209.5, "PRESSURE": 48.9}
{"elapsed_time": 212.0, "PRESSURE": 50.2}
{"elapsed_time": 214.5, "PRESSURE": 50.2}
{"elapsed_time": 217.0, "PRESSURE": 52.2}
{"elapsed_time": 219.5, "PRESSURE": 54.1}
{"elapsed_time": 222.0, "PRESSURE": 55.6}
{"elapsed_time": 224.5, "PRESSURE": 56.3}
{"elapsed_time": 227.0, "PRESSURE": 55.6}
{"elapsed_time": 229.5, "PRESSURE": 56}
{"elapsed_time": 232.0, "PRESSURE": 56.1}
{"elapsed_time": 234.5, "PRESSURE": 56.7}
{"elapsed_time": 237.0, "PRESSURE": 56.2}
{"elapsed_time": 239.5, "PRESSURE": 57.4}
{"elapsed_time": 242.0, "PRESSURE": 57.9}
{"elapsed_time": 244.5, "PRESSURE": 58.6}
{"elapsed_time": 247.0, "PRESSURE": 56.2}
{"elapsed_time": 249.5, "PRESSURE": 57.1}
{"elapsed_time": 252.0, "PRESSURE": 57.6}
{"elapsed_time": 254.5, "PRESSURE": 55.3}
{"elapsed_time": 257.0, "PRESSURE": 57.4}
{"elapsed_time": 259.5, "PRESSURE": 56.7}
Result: 192.0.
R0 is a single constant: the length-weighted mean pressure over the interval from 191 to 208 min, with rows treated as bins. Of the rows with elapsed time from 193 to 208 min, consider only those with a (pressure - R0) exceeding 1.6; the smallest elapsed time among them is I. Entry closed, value 194.5 min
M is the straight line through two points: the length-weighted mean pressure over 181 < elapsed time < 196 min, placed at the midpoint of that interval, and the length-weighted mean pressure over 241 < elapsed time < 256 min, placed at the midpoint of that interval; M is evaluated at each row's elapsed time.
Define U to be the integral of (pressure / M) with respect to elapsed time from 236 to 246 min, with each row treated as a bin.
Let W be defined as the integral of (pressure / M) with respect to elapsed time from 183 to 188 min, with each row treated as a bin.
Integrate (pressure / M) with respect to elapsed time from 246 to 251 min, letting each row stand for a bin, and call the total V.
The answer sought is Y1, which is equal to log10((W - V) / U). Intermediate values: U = 10.1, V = 5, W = 5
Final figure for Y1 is -2.3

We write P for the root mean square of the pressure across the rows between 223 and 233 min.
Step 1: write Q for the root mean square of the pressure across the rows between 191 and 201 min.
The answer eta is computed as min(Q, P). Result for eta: 56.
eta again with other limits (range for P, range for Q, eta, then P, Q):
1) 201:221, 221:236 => 51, 50.8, 56.1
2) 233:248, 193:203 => 55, 57.2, 54.5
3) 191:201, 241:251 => 57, 56.6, 57.5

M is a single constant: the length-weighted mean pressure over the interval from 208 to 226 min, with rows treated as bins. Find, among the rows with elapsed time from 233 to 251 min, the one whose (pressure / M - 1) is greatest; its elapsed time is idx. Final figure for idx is 244.5 min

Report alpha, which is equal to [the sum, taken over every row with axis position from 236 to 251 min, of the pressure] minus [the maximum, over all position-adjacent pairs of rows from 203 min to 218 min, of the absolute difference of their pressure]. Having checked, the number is 341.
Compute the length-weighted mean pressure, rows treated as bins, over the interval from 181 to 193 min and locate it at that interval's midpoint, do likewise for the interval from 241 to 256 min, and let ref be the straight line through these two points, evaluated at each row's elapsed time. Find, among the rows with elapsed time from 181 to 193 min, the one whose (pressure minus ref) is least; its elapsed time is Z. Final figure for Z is 182.0 min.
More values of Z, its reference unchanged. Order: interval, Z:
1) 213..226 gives 214.5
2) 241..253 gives 247.0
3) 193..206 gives 204.5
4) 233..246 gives 237.0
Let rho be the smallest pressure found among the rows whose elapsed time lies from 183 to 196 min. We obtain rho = 57.2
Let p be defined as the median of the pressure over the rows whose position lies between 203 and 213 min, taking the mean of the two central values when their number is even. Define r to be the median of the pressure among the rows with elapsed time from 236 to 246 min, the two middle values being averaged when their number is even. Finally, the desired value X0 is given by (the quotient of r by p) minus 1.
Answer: 0.155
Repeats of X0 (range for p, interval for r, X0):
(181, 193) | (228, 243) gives -0.032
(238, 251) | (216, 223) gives -0.057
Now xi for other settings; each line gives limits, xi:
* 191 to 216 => 192.0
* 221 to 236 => 234.5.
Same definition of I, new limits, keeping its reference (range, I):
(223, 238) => 224.5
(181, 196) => 184.5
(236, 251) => 237.0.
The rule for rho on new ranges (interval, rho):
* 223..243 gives 55.6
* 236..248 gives 56.2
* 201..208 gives 49.8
